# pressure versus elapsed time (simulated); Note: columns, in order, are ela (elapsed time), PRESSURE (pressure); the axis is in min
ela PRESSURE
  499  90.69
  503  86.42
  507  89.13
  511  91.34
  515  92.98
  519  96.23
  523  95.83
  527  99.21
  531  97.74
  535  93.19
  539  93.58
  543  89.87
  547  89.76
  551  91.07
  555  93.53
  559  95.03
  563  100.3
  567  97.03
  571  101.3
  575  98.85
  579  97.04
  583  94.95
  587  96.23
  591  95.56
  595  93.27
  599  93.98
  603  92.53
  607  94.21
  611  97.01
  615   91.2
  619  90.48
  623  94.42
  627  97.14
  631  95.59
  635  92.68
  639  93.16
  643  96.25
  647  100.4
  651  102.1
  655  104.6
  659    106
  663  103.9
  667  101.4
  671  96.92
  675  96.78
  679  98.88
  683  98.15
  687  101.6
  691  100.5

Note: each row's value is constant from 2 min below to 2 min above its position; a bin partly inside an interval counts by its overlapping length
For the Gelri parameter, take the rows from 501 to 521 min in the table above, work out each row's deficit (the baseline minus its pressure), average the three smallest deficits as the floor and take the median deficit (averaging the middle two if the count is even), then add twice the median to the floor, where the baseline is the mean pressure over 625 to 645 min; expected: 8.7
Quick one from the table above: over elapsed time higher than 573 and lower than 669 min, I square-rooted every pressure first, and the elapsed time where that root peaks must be 659 min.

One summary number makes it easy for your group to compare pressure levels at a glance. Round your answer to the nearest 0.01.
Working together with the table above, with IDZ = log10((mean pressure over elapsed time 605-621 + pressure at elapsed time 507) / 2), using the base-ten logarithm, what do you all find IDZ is 1.96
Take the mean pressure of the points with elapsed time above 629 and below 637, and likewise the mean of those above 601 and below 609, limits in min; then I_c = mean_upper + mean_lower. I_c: 188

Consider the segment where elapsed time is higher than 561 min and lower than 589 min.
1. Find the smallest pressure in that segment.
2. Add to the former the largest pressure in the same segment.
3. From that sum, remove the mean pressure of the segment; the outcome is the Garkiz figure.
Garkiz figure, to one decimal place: 98.3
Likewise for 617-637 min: 93.6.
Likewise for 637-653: 97.3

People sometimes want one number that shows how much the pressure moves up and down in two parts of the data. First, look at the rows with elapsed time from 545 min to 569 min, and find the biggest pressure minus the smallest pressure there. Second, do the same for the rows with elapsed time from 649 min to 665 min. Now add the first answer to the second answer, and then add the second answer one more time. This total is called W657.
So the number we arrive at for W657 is 18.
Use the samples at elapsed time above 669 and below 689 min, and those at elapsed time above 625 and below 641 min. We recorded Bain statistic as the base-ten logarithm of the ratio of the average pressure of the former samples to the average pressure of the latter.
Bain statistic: 0.017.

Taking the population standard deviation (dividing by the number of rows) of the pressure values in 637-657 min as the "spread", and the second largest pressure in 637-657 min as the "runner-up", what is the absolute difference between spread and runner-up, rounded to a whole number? 98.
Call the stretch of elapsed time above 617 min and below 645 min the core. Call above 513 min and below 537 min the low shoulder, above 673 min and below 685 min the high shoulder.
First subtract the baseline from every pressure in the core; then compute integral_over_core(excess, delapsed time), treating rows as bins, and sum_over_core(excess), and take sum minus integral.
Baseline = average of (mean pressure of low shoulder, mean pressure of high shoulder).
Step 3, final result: 56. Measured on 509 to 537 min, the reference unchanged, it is 35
